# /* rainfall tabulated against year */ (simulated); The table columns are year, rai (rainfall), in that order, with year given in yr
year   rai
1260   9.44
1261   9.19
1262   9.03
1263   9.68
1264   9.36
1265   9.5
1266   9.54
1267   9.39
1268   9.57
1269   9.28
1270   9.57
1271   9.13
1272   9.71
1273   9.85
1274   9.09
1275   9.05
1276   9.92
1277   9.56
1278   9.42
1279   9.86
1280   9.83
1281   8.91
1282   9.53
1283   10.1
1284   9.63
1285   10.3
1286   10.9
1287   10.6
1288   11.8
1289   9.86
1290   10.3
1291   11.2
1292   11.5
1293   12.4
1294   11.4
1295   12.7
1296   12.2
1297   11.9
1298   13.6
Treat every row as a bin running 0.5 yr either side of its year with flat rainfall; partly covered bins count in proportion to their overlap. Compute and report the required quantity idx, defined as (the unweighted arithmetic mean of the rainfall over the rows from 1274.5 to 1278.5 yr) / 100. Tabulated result 0.095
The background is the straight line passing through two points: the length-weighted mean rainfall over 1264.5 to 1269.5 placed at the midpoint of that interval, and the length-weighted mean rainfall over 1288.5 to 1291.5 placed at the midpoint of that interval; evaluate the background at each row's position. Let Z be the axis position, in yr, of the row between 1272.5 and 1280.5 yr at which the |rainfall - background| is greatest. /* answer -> 1275 yr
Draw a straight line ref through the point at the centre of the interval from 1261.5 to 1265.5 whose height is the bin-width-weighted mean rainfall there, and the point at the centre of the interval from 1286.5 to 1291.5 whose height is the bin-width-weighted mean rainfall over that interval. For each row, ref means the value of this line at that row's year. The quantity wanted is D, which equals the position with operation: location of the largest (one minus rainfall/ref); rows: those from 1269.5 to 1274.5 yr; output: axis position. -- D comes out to 1274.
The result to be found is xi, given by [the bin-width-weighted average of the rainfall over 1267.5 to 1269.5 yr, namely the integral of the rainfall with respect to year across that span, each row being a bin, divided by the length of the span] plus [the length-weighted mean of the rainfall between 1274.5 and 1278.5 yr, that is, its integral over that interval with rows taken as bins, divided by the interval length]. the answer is 18.9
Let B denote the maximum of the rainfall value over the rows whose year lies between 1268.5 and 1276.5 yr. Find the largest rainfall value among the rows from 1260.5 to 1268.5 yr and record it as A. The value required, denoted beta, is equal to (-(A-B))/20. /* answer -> 0.01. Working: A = 9.68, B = 9.92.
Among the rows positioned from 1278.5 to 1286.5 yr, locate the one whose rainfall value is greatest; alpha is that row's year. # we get 1286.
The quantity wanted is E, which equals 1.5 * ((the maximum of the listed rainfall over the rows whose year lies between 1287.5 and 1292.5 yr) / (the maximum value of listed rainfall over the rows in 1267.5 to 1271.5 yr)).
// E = 1.85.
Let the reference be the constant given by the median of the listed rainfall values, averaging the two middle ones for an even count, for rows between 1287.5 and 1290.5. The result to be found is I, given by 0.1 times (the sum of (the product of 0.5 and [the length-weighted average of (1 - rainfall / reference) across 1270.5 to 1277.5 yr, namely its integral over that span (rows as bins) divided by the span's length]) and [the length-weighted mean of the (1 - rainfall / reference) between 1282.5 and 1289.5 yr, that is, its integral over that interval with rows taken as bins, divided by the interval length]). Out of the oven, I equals 0.003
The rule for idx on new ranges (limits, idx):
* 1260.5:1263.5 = 0.093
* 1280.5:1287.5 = 0.100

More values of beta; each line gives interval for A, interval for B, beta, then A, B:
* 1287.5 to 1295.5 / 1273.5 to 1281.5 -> -0.14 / 12.7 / 9.92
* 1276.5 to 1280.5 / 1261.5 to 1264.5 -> -0.01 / 9.86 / 9.68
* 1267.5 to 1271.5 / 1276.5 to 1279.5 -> 0.01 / 9.57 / 9.86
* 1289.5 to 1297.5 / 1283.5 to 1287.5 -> -0.09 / 12.7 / 10.9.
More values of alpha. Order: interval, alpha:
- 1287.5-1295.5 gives 1295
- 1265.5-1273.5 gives 1273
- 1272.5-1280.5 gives 1276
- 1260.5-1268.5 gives 1263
